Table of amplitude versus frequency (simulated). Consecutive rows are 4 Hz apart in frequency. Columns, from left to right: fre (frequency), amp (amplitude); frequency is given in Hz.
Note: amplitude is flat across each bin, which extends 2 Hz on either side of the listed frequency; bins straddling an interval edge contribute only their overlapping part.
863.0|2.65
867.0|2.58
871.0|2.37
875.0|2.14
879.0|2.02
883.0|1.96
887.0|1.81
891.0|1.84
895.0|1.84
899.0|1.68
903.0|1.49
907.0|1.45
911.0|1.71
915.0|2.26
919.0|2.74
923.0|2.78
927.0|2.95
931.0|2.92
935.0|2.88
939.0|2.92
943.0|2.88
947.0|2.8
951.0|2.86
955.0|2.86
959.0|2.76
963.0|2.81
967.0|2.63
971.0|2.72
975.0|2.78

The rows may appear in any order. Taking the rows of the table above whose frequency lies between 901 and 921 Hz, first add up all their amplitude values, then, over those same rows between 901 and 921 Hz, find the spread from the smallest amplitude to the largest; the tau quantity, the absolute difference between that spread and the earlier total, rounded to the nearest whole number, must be 8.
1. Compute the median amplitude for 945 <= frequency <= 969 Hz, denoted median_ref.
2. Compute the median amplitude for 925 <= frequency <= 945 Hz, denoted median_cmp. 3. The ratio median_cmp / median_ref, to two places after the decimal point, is 1.04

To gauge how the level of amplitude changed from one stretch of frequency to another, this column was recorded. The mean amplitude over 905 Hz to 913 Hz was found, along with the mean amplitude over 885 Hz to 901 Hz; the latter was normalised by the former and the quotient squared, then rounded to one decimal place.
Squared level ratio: 1.3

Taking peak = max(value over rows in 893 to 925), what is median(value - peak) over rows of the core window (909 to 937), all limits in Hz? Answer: 0.00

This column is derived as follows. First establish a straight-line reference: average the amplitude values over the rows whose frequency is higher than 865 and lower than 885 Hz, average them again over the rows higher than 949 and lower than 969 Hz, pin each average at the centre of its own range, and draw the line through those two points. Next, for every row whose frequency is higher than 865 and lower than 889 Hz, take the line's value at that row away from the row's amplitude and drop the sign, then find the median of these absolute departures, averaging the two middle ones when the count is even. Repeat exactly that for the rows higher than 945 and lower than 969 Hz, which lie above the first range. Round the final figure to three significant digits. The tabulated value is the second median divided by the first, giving 0.379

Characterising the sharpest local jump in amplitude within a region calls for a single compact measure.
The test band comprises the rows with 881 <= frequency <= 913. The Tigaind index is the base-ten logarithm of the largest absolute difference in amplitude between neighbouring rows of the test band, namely -0.59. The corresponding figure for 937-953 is -1.10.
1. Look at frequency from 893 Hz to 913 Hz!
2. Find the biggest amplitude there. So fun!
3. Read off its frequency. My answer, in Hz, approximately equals 895.0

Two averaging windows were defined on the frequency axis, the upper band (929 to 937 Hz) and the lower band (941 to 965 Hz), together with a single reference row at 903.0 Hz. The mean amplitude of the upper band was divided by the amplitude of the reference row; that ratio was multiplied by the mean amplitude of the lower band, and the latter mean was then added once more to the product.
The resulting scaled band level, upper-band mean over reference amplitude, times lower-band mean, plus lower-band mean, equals 8.3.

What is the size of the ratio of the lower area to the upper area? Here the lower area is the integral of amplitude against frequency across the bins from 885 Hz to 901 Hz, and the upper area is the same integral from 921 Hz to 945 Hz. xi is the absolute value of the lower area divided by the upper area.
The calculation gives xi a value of 0.41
